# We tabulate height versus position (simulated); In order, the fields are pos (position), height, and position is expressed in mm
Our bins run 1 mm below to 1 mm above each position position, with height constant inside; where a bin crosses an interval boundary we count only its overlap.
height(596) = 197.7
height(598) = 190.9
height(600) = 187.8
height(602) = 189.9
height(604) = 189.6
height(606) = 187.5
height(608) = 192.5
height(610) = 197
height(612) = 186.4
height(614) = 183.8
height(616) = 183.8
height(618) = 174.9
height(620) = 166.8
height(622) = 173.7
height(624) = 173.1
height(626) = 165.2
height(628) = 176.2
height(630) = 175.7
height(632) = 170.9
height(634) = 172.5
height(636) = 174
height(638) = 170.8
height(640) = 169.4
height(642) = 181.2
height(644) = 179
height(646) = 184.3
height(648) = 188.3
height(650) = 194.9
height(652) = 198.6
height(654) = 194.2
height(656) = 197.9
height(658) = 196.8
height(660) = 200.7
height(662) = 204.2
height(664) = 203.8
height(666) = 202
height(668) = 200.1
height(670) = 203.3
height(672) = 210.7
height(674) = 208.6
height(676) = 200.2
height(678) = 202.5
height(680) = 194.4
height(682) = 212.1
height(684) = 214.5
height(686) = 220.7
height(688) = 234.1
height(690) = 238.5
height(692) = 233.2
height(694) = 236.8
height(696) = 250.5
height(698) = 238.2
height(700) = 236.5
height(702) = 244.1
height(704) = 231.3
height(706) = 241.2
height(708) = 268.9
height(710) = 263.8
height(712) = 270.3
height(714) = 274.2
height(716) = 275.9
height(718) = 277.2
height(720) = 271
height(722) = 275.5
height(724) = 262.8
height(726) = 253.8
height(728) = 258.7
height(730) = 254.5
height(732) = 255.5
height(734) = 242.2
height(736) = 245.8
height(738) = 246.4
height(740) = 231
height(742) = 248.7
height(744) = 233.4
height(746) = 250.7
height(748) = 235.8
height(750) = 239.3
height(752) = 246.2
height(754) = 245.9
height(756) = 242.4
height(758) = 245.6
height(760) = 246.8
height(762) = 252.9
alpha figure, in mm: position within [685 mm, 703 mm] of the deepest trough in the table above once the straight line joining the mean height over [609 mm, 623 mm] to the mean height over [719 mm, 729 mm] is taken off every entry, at 686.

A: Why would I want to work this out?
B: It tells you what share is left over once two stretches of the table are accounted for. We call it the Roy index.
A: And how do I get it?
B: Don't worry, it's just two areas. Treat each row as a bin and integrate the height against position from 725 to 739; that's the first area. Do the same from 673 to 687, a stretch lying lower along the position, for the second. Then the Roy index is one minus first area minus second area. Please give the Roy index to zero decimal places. -6419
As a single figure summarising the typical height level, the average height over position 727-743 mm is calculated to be 248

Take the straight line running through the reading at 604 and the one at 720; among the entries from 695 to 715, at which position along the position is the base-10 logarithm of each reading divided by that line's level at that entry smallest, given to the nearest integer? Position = 704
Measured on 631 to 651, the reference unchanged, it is 640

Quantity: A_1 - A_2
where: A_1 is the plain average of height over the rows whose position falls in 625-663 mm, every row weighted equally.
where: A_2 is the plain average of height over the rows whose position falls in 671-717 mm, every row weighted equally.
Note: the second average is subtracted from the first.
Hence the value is -51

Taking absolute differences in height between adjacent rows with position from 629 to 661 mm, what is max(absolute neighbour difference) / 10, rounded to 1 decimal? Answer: 1.2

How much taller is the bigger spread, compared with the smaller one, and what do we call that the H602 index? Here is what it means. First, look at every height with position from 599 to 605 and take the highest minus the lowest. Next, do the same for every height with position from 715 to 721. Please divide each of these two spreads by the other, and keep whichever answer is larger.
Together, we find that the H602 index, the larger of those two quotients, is 2.95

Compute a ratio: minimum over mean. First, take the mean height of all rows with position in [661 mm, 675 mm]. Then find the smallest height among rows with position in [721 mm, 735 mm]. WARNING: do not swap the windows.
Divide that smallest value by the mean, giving 1.18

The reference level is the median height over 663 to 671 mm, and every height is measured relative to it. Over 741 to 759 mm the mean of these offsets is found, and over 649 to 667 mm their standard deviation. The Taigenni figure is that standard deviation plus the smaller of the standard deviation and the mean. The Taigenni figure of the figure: 7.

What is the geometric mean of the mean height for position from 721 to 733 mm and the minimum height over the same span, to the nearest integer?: 257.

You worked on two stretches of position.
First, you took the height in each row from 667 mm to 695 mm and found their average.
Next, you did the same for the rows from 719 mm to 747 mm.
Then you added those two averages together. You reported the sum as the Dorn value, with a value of 467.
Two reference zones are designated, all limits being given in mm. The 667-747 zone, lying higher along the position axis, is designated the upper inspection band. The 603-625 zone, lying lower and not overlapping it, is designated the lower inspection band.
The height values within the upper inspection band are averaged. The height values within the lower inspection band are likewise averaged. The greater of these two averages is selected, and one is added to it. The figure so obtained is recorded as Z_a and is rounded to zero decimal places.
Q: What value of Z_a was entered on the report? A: 241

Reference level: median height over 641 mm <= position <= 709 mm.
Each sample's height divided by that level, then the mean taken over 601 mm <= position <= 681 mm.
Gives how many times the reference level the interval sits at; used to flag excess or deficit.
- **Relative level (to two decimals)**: 0.92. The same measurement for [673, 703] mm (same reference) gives 1.10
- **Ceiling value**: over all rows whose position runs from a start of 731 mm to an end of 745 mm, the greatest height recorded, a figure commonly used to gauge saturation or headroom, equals 255.5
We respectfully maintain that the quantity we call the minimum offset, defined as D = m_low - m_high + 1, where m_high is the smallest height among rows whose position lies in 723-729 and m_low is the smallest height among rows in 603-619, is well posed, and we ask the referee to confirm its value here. -78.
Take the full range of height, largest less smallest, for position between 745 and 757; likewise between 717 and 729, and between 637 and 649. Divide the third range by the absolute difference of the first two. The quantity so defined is 2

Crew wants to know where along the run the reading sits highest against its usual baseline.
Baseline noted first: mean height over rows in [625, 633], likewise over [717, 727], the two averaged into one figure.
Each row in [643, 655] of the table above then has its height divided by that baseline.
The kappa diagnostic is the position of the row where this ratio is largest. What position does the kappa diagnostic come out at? 652 mm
